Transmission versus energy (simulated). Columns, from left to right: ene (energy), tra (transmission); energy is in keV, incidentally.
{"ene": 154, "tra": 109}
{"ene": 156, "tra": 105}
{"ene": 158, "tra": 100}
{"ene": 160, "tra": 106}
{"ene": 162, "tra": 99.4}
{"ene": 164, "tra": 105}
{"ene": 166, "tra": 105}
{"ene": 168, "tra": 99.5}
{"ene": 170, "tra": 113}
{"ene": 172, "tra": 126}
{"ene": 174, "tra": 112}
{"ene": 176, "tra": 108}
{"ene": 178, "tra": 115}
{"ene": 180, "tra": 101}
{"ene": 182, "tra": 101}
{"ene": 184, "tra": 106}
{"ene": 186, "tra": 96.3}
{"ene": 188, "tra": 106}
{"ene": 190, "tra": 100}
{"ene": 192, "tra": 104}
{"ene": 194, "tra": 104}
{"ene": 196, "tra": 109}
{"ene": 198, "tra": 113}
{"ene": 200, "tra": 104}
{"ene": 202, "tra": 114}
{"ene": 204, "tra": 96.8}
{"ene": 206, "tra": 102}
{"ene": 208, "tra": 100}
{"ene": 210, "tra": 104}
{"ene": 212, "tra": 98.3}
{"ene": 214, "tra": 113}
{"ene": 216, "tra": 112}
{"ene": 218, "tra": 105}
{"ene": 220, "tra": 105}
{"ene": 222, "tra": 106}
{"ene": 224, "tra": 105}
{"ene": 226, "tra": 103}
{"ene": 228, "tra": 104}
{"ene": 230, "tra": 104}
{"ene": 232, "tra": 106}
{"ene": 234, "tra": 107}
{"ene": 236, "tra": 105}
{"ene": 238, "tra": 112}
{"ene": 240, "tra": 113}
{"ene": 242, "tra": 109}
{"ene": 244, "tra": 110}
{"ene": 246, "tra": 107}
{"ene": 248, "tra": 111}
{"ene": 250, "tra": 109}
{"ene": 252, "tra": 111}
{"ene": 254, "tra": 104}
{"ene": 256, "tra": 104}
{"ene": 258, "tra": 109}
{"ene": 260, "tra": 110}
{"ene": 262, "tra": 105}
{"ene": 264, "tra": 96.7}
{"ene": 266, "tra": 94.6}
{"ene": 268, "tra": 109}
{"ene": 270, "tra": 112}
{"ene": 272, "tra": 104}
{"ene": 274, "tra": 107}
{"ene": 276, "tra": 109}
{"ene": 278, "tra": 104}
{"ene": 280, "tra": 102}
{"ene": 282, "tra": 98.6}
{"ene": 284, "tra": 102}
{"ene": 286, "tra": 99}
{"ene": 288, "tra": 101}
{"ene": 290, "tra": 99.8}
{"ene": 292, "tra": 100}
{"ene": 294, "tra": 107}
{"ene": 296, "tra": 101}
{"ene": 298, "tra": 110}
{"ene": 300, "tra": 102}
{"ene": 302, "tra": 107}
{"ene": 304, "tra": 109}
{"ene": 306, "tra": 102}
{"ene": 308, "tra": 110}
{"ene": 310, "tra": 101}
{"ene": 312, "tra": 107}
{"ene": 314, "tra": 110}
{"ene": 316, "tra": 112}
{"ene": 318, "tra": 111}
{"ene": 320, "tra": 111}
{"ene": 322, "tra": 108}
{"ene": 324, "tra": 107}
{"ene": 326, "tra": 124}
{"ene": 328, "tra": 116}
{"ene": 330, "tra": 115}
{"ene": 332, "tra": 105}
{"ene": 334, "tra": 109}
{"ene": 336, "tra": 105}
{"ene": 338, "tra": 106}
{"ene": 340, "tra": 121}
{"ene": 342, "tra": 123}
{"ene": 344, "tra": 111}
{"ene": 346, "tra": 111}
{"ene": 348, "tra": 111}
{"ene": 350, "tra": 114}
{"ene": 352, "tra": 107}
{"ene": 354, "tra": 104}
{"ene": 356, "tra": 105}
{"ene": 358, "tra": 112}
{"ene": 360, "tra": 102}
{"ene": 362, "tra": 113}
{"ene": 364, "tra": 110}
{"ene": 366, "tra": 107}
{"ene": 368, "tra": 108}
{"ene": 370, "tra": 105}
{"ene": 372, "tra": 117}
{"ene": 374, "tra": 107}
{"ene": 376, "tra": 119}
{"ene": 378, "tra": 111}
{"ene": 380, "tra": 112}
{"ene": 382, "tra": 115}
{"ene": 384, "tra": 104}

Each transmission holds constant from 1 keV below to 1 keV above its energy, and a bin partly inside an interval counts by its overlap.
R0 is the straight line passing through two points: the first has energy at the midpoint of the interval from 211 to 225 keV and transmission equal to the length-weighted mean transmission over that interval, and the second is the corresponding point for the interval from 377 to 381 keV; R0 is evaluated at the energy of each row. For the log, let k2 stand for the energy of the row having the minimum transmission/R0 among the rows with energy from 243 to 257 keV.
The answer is 256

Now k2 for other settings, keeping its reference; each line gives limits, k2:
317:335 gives 332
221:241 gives 226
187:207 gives 204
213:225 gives 224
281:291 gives 282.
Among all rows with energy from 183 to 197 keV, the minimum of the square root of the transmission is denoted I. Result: 9.8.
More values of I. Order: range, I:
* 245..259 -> 10.2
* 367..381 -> 10.2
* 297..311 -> 10.0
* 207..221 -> 9.9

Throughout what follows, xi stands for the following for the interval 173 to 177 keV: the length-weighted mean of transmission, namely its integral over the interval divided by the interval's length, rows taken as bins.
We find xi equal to 110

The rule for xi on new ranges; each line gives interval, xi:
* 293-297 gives 104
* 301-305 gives 108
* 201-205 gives 105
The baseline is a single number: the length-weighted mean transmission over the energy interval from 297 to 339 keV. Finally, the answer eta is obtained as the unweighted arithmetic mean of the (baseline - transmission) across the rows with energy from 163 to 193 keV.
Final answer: 2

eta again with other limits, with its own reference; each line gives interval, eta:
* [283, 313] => 5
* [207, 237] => 4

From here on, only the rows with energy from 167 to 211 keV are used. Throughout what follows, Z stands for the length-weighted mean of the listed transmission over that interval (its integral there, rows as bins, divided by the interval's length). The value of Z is 106.1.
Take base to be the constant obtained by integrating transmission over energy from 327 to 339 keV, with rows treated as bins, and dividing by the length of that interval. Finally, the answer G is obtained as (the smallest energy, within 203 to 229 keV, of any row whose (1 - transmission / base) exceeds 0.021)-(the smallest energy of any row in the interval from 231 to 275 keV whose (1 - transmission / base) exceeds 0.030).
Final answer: -28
